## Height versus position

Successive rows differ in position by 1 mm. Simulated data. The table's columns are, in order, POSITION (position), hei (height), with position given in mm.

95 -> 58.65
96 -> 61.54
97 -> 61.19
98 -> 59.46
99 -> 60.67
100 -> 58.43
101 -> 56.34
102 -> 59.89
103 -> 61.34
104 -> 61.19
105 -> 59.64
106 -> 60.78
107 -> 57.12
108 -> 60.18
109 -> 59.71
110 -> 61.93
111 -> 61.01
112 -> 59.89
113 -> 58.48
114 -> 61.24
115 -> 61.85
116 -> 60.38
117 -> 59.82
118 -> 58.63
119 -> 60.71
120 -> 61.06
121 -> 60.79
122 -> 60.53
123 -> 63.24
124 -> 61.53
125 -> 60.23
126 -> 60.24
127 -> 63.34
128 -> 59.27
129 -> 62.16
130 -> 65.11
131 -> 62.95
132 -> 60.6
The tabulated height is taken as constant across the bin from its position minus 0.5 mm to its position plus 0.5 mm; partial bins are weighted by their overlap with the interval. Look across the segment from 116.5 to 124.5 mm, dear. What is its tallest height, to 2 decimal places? 63.24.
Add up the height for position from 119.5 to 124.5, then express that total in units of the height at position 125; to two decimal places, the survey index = 5.10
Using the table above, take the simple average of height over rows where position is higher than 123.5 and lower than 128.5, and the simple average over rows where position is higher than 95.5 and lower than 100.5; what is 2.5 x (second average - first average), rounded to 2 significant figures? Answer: -1.7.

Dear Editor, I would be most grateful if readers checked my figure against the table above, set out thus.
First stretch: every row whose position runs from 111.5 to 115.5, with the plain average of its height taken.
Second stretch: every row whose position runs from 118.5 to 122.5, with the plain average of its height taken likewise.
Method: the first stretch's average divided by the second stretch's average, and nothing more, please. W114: 0.993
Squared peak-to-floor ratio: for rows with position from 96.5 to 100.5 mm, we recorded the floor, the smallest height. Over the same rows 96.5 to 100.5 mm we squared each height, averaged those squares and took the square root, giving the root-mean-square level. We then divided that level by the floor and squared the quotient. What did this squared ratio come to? 1.05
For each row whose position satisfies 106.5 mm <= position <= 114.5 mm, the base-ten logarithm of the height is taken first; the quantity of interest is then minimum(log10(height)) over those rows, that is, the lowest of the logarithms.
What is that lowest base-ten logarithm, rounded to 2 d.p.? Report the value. 1.76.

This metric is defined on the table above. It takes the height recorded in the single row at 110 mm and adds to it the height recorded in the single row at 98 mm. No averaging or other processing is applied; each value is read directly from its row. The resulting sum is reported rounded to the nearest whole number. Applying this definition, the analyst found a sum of 121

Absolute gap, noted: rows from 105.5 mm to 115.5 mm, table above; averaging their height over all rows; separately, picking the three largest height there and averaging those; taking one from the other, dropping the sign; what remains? 1.45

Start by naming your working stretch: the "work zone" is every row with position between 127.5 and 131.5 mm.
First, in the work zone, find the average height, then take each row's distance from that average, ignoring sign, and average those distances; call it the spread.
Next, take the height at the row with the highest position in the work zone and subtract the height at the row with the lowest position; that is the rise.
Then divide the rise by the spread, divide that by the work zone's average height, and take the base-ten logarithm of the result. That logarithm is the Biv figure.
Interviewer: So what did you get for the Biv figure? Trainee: -1.45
